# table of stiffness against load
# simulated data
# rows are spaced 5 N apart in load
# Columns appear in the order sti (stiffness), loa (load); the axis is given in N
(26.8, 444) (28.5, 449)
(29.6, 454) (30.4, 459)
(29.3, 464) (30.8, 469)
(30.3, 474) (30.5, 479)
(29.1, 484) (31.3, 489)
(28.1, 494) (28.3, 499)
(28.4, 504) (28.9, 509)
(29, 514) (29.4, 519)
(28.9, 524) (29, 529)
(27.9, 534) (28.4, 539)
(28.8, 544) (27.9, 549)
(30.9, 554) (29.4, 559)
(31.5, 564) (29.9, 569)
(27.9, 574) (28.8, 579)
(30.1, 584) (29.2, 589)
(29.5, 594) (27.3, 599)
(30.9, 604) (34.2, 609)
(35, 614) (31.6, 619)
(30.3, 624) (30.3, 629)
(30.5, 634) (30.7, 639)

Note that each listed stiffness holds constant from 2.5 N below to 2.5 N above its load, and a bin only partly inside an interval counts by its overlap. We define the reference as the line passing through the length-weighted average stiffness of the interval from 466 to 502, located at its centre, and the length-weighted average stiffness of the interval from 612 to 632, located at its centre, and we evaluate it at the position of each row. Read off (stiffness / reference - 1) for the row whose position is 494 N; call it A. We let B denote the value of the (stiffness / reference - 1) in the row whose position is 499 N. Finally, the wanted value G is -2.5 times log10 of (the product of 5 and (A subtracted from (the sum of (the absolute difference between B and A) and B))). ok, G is 3.4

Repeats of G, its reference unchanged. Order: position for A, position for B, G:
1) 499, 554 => 0.5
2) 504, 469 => 0.0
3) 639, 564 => 0.6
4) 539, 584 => 1.1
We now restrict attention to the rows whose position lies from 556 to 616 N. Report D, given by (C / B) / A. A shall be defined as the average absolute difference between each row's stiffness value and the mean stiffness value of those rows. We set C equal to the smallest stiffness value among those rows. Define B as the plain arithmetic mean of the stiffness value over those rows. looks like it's 0.52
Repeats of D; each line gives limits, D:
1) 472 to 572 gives 1.08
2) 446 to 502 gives 1.04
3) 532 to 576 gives 0.86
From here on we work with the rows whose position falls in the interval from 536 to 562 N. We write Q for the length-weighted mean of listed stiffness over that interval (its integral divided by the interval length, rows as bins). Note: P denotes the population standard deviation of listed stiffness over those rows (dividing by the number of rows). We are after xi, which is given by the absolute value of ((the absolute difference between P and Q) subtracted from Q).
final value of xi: 1.0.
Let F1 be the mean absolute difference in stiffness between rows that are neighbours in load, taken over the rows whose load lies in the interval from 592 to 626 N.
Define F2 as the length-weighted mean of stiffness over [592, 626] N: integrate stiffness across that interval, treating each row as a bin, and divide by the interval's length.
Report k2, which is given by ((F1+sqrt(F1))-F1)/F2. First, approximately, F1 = 2.43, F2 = 31.3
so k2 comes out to 0.050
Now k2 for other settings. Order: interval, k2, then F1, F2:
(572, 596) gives 0.032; 0.85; 29.1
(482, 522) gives 0.034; 0.96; 29.1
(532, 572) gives 0.041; 1.43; 29.3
